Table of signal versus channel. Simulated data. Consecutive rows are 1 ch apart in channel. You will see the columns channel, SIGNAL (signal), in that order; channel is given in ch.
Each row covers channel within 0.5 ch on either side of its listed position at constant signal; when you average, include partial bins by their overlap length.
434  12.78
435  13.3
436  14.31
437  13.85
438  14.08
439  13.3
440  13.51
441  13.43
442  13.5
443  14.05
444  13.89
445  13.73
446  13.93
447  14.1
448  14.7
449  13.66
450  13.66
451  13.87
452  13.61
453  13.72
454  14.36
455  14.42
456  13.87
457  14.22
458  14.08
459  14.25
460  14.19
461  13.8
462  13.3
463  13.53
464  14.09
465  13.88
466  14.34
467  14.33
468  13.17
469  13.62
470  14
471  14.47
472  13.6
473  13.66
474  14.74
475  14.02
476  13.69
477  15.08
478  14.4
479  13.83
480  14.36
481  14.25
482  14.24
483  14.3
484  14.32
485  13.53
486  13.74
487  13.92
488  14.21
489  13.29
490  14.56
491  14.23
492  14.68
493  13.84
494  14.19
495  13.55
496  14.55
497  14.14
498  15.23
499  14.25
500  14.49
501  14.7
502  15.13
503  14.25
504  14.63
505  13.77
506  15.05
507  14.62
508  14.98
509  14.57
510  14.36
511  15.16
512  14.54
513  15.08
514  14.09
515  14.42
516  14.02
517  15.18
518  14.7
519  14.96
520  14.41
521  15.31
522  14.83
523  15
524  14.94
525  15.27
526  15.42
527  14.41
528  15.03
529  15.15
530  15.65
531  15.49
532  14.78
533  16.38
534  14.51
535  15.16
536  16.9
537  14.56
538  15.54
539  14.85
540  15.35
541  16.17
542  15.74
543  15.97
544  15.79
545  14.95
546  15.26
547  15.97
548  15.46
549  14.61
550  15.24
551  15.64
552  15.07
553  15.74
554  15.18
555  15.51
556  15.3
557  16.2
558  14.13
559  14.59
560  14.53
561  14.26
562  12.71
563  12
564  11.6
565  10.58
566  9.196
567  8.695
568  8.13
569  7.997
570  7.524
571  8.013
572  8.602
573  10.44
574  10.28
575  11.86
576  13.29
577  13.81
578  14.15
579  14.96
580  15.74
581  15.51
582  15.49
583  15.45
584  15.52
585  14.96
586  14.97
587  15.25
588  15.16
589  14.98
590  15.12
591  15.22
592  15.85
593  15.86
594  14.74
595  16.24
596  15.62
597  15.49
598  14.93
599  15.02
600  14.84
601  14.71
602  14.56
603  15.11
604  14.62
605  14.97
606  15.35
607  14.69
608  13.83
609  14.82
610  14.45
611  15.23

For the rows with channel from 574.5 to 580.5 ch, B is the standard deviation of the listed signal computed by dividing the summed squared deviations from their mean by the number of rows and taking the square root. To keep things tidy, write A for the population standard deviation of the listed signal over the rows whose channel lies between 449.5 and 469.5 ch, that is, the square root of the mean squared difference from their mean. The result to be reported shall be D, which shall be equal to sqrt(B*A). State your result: 0.66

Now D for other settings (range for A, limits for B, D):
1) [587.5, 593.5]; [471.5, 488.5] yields 0.38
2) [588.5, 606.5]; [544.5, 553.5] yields 0.43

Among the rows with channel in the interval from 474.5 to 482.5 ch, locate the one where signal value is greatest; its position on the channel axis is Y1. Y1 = 477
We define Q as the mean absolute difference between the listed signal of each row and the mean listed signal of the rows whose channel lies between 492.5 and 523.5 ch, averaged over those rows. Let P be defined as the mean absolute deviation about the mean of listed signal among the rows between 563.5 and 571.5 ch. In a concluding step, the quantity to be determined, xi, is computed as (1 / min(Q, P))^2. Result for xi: 7.0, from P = 1.12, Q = 0.38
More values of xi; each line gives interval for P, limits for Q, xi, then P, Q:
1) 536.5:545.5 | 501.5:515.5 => 9.1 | 0.45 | 0.33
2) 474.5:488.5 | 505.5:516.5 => 11.3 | 0.30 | 0.32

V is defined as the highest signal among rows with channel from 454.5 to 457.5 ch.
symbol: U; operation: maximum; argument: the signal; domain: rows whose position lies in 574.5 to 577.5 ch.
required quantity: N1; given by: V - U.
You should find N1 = 0.6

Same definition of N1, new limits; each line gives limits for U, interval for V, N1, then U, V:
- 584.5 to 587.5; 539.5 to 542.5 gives 0.9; 15.25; 16.17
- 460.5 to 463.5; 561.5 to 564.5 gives -1.1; 13.8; 12.71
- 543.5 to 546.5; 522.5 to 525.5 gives -0.5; 15.79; 15.27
